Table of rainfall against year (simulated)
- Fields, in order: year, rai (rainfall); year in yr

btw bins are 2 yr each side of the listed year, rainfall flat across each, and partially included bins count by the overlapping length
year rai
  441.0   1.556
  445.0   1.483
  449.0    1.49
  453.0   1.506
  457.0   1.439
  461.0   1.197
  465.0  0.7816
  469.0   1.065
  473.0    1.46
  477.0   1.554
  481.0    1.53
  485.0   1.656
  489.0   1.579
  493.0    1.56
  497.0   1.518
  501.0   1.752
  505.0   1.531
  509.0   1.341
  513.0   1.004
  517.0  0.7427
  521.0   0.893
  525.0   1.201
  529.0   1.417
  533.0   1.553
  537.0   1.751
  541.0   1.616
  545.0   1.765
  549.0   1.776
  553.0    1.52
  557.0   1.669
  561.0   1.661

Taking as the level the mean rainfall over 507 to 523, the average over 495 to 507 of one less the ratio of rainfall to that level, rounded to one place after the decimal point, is -0.6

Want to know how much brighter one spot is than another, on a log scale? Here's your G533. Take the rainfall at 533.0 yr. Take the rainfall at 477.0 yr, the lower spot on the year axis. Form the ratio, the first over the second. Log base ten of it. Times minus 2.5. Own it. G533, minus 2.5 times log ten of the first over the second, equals 0.00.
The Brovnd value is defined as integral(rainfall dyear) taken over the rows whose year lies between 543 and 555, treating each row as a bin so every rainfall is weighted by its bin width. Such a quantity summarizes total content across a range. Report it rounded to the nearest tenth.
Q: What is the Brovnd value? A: 20.2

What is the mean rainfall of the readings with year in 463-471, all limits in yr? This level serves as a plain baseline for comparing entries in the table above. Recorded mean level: 0.92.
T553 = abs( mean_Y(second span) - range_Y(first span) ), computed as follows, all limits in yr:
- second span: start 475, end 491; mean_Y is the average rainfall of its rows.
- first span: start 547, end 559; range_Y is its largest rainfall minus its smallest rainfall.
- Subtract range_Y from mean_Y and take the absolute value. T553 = 1.3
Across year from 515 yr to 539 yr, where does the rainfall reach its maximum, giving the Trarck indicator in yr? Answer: 537.0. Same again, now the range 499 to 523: 501.0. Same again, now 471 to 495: 485.0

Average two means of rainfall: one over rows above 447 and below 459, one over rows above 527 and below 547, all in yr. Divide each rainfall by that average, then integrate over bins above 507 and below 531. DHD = 17.0 yr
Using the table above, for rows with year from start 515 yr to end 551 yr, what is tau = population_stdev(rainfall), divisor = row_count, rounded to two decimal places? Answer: 0.36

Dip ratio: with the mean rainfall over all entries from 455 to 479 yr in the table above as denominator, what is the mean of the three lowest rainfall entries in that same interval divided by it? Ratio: 0.81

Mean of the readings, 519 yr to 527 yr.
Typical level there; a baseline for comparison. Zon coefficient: 1.0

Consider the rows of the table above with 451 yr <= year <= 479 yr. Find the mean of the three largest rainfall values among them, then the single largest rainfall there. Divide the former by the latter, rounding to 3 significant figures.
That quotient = 0.970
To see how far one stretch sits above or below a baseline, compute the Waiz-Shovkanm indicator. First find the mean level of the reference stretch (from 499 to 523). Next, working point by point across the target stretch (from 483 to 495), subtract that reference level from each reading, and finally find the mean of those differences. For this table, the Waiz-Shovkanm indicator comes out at 0.39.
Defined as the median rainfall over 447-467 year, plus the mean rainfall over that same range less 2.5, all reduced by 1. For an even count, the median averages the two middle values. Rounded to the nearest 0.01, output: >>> -0.78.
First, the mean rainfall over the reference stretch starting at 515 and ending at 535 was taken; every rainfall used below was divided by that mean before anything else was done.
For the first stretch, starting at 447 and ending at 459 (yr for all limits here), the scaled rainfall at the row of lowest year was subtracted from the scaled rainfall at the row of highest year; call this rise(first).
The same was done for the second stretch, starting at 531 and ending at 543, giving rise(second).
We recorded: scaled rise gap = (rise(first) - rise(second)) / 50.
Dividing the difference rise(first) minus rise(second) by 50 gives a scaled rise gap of -0.0020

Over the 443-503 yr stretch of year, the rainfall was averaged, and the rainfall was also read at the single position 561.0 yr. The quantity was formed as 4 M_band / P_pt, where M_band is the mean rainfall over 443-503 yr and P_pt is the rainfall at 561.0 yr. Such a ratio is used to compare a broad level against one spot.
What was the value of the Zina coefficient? 3.5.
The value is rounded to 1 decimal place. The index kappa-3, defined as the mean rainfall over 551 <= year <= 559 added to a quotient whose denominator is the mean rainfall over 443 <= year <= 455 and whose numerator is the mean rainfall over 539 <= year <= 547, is 2.7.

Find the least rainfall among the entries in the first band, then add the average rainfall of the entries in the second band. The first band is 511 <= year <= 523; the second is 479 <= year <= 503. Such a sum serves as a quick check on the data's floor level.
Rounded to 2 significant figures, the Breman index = 2.3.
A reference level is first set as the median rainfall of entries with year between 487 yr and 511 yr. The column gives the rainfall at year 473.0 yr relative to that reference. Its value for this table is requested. -0.1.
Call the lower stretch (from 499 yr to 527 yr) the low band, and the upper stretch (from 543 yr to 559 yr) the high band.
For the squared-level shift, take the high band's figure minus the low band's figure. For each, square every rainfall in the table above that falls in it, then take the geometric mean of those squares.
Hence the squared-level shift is 1.5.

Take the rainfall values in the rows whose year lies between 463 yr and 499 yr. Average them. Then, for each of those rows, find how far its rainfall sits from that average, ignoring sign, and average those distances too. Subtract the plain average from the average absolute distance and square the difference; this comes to 1.4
